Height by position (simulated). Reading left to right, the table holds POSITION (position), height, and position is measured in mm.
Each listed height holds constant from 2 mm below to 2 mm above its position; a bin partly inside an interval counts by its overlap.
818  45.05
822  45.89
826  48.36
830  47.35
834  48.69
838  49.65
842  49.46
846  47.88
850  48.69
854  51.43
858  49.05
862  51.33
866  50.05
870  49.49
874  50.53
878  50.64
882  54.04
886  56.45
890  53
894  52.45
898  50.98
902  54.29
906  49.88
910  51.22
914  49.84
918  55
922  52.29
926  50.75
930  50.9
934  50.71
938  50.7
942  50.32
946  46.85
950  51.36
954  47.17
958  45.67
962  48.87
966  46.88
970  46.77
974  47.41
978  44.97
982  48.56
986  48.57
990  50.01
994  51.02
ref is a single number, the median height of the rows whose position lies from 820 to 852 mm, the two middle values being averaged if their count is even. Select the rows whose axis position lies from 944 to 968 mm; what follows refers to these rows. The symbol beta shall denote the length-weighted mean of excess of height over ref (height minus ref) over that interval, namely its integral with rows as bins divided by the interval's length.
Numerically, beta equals -1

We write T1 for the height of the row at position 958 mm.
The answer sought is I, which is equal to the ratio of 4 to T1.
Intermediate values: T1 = 45.67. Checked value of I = 0.088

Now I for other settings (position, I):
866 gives 0.080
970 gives 0.086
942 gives 0.079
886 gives 0.071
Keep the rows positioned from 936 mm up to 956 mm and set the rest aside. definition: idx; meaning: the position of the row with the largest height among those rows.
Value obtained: 950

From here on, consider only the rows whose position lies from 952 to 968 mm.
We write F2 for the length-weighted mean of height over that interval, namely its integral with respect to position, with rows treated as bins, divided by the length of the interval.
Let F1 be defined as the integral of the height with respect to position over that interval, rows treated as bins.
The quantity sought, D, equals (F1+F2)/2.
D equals 401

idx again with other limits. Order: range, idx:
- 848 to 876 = 854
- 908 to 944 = 918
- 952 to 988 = 962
